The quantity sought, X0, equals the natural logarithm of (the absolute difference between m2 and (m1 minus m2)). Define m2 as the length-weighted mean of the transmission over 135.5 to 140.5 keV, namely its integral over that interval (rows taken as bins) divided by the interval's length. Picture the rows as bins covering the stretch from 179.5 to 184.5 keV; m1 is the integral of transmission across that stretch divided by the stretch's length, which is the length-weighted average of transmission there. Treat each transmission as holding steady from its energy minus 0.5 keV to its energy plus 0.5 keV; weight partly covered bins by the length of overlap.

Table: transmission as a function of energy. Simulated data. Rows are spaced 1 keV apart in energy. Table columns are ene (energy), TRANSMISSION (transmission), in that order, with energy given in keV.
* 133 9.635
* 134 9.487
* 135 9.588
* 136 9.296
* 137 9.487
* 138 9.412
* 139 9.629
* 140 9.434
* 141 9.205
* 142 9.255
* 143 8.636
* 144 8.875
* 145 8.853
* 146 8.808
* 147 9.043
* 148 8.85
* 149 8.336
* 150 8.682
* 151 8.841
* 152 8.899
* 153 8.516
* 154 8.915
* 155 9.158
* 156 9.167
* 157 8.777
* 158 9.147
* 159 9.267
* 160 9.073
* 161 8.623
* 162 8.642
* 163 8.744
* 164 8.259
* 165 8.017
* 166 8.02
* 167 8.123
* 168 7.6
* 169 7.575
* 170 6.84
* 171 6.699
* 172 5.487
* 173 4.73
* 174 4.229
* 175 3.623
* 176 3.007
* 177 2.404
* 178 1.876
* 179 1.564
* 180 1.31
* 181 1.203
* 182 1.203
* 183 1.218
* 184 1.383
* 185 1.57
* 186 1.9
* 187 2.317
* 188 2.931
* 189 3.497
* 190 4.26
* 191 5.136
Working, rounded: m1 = 1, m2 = 9.5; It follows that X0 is 2.9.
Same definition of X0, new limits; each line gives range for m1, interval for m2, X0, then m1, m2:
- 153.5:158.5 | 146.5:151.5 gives 2.1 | 9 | 8.8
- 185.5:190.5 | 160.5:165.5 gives 2.6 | 3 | 8.5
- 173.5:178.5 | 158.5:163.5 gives 2.7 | 3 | 8.9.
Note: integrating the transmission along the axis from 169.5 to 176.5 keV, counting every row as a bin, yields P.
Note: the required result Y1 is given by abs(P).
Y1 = 35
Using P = 35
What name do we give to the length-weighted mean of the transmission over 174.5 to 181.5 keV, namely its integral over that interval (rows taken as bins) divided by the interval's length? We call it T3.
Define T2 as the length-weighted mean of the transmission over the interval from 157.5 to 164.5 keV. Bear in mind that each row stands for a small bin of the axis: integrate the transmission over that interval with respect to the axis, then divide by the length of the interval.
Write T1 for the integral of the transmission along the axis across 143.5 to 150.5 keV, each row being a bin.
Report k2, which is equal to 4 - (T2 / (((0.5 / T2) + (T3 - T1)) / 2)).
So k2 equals 4.30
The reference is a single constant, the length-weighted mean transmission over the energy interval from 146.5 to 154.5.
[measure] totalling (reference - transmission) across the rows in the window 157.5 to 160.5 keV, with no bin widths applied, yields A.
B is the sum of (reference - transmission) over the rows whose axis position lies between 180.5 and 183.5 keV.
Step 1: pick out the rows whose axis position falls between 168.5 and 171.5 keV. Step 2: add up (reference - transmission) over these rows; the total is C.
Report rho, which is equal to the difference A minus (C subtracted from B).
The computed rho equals -19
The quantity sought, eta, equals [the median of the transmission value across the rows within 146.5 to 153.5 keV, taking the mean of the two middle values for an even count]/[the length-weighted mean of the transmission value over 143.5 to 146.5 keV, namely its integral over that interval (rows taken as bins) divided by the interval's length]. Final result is 1.0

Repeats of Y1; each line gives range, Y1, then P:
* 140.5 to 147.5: 63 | 63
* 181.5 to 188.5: 13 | 13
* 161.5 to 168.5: 57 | 57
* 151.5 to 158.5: 63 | 63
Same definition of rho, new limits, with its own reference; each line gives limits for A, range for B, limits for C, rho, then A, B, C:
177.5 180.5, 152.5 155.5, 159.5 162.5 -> 22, 21.5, -0.3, -0.1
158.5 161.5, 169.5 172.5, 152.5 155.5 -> -8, -0.7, 7.3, -0.3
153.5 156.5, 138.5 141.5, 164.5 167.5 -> 3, -1.0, -2.0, 2.1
